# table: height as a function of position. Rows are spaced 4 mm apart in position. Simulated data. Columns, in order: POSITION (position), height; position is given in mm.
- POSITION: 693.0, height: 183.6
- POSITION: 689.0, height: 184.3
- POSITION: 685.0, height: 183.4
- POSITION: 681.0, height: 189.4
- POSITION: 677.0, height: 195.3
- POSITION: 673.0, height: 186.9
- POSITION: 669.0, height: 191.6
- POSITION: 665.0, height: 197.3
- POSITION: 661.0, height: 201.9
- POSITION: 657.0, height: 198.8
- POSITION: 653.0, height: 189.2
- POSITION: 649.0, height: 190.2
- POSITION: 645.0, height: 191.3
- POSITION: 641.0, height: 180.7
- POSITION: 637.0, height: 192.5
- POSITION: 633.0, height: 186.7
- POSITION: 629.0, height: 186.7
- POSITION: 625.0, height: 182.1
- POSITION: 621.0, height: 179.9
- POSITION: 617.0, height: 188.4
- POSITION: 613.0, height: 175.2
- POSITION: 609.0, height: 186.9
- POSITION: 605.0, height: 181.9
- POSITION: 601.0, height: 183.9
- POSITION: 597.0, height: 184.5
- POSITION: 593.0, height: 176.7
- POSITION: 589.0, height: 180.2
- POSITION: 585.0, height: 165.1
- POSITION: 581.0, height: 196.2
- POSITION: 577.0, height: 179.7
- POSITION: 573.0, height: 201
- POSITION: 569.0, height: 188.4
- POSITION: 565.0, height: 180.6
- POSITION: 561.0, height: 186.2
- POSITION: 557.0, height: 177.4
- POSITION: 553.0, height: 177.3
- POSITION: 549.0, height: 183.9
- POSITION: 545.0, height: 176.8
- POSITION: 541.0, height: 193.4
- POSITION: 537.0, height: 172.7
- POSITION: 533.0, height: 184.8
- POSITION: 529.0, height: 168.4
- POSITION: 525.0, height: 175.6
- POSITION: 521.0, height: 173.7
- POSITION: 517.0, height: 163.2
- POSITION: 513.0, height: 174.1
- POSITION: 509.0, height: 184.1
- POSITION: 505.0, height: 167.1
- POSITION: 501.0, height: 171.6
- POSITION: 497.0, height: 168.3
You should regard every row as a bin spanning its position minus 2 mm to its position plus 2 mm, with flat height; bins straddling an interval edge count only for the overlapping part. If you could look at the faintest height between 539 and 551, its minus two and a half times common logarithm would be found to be -5.62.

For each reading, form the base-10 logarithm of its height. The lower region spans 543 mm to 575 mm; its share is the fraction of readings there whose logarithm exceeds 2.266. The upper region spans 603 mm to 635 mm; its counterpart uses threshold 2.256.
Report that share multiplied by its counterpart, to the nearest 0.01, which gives 0.28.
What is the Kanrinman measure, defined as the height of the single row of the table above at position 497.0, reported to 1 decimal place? 168.3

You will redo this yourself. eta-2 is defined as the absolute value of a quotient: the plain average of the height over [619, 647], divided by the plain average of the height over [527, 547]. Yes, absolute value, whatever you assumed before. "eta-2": 1.04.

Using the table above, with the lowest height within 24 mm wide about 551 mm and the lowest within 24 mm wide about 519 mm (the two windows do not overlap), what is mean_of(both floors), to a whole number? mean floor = 170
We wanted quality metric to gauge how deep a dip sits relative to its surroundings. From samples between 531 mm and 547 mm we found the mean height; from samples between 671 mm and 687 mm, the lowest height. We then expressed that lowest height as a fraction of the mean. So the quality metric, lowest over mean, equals 1.01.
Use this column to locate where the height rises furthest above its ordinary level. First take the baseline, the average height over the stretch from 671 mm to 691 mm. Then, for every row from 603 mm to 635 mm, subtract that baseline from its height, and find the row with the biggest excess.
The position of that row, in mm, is 617.0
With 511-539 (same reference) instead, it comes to 533.0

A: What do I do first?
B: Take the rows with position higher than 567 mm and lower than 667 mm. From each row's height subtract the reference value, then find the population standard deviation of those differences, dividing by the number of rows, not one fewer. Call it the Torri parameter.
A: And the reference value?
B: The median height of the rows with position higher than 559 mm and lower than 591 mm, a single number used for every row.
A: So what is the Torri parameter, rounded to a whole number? 8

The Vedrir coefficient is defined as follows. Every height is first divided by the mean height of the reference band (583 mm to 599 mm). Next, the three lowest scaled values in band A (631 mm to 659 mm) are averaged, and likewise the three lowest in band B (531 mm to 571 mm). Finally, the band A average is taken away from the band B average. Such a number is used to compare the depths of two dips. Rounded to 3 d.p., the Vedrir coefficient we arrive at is -0.056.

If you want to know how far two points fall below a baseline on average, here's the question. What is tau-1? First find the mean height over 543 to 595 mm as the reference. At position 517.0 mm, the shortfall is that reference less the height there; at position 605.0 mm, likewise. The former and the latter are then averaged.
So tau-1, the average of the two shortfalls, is 10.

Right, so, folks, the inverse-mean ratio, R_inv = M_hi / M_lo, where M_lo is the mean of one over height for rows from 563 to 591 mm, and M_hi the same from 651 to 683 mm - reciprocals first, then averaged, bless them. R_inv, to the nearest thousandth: 0.949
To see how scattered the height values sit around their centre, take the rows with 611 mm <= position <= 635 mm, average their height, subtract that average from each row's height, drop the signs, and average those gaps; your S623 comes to 4.1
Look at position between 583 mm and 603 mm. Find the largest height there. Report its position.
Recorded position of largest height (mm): 597.0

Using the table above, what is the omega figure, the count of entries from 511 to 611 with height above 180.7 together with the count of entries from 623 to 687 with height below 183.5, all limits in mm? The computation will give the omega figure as 14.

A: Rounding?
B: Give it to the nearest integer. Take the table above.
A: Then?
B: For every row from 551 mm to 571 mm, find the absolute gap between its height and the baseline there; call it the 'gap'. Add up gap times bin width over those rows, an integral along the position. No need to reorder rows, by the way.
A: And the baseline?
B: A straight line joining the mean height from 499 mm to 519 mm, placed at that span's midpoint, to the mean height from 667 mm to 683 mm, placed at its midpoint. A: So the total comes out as 82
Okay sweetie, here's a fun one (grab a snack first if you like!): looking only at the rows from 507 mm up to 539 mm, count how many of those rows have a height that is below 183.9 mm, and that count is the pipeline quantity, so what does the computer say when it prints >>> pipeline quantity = 6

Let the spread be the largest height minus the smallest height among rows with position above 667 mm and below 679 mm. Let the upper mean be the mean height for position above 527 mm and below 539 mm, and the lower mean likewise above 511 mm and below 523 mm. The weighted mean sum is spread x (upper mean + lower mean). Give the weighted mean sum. 2903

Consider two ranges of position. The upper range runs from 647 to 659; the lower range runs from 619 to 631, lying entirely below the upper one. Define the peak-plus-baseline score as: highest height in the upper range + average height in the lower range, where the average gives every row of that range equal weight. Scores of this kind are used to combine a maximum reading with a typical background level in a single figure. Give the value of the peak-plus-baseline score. 382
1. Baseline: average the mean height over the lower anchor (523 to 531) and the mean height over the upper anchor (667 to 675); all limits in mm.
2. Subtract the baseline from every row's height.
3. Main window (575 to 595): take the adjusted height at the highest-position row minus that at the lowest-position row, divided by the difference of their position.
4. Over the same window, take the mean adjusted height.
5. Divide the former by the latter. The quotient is 0.18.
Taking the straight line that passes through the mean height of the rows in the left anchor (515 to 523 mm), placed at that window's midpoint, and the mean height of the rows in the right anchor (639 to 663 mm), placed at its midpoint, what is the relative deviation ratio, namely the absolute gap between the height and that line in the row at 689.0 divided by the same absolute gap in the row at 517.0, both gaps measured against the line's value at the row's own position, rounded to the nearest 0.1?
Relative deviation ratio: 3.0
